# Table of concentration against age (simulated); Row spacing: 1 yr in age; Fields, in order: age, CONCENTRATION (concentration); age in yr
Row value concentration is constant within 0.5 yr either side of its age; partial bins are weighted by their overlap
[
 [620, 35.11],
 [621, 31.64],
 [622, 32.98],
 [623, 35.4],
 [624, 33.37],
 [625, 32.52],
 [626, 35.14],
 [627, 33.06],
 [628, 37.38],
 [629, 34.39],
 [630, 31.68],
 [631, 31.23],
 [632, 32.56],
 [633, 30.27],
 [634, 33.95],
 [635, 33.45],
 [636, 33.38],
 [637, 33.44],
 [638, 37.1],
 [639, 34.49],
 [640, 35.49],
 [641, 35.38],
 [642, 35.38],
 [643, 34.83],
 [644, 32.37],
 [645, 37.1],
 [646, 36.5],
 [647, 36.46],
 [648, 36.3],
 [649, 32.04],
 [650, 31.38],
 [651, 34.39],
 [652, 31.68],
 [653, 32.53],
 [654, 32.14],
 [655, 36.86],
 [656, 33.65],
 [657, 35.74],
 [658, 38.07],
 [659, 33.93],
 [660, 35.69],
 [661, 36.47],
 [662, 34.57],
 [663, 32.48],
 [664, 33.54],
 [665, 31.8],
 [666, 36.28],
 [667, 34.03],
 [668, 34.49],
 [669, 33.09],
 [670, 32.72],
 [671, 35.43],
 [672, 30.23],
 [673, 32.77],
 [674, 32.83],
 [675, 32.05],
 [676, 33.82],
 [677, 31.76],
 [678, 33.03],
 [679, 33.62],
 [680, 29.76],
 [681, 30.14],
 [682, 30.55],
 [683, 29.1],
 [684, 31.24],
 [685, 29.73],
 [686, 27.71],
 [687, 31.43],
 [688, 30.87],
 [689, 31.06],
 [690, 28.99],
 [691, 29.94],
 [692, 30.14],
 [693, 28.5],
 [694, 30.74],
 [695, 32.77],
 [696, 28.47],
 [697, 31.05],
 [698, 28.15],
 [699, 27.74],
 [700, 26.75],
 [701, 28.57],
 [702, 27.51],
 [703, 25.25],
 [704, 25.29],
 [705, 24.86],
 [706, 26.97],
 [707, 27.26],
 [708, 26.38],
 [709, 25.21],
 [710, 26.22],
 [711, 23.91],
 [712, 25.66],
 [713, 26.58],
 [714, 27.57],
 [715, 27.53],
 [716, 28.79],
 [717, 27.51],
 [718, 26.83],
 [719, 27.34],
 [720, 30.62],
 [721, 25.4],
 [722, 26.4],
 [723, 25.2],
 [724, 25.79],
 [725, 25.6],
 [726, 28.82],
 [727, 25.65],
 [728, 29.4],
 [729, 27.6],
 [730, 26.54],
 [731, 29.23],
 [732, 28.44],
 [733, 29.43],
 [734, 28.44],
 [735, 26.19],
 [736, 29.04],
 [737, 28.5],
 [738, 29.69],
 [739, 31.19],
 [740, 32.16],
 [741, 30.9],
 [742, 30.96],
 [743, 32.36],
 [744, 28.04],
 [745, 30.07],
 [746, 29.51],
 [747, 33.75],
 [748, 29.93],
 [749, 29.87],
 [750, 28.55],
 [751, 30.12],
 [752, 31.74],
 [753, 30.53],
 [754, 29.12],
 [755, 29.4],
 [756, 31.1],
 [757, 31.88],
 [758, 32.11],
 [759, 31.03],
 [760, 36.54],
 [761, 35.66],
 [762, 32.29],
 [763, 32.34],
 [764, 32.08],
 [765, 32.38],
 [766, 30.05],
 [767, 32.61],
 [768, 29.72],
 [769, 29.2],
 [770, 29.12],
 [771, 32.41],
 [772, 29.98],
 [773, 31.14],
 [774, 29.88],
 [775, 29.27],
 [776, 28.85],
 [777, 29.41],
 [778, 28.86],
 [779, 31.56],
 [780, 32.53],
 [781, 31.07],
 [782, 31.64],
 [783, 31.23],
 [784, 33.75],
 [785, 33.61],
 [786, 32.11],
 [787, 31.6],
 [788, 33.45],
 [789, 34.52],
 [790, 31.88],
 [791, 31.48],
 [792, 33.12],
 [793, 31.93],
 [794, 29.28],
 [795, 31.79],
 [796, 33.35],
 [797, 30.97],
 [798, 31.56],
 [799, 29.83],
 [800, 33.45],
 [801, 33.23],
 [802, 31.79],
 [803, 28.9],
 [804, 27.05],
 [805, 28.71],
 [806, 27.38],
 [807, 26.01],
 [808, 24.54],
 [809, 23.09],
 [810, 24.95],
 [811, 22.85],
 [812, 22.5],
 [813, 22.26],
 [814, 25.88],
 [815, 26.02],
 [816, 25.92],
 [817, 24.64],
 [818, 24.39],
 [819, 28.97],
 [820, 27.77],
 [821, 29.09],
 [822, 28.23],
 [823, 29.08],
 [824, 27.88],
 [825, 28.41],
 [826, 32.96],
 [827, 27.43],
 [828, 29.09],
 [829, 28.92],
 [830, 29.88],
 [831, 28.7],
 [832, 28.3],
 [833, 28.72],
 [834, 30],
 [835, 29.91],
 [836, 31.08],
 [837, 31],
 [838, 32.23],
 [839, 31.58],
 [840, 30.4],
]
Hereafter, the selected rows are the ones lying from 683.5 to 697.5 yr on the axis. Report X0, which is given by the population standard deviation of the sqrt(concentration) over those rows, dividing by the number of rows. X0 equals 0.122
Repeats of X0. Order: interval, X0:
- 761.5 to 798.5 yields 0.135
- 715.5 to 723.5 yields 0.159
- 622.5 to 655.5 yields 0.167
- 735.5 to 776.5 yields 0.161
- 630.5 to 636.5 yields 0.116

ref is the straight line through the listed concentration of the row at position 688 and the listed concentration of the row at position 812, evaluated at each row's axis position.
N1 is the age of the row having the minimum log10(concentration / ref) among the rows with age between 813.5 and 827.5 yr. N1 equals 818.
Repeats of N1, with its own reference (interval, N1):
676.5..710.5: 705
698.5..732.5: 711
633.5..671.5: 650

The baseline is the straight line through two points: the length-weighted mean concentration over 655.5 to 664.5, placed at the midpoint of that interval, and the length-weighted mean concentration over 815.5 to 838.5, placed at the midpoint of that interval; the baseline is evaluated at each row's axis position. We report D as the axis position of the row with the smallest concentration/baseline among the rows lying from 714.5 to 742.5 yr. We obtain 723 yr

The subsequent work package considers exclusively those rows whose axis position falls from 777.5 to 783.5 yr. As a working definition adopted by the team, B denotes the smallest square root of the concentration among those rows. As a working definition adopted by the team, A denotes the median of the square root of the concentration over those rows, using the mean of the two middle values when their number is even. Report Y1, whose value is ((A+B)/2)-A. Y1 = -0.115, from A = 5.60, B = 5.37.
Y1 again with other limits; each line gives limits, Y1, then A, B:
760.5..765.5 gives -0.011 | 5.69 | 5.66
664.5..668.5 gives -0.107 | 5.85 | 5.64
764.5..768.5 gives -0.067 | 5.59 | 5.45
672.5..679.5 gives -0.047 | 5.73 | 5.64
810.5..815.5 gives -0.031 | 4.78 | 4.72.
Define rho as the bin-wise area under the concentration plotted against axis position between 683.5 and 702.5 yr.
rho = 561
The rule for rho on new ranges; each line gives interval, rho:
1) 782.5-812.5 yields 900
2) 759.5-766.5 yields 231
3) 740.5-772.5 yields 995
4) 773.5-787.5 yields 435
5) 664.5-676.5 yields 400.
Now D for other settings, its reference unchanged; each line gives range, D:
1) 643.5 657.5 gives 650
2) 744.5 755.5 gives 750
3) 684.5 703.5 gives 703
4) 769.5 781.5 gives 776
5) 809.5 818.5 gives 813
